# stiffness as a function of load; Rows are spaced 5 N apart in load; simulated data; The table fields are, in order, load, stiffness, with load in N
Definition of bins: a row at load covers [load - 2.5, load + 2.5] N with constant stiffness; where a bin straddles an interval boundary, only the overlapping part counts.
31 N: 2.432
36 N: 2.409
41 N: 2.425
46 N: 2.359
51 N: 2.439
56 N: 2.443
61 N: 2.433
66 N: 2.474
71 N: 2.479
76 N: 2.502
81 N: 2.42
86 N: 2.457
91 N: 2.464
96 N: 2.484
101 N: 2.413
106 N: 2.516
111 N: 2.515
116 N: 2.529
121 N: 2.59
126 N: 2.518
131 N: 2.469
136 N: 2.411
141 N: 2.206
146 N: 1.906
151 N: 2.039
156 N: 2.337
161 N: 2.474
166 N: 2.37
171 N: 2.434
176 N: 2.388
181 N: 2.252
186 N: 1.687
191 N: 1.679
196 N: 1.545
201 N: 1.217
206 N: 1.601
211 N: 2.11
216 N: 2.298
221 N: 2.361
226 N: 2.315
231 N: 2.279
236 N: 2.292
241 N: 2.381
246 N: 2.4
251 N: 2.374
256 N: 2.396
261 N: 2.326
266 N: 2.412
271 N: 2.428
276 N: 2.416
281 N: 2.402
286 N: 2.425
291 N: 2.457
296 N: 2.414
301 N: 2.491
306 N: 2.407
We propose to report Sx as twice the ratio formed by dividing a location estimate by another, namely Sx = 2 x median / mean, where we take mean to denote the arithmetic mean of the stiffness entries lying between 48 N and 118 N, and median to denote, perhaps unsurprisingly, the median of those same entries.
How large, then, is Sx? 2.00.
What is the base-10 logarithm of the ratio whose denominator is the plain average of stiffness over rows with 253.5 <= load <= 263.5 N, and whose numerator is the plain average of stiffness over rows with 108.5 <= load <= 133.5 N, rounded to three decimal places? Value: 0.029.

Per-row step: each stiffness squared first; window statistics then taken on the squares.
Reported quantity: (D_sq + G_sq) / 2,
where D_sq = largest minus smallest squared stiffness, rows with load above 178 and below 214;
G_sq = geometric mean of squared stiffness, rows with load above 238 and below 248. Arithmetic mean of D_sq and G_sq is 4.65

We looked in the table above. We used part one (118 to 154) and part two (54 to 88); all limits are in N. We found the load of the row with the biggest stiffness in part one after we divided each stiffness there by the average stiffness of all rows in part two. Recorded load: 121 N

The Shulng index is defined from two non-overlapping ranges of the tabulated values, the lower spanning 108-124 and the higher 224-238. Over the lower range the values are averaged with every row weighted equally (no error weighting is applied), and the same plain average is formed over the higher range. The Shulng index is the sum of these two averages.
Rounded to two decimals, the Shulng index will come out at 4.84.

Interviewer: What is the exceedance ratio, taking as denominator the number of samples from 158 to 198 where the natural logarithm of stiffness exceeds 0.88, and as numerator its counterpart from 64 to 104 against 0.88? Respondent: 4.0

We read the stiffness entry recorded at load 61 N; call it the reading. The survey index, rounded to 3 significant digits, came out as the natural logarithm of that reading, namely 0.889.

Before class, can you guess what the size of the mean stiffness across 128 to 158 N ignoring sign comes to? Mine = 2.23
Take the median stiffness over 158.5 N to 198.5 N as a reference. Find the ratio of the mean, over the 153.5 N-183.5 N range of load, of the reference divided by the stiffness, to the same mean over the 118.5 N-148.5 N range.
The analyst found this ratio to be 0.98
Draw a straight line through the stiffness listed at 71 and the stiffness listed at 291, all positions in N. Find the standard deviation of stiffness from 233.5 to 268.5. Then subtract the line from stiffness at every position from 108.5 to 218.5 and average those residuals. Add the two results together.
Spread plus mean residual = -0.3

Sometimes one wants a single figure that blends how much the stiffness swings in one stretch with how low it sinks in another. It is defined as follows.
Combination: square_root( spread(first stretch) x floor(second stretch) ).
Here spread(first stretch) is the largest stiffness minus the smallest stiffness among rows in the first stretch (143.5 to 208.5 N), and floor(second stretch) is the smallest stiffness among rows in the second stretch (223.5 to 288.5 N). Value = 1.69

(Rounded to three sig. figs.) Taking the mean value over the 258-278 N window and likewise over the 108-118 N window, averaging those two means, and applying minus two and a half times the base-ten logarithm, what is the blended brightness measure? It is -0.977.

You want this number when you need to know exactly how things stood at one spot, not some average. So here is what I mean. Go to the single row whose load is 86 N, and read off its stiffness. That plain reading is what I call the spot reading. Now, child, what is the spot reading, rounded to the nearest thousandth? 2.457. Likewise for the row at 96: 2.484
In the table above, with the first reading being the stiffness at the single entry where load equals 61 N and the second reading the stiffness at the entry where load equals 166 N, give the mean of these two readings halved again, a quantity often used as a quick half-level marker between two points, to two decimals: 1.20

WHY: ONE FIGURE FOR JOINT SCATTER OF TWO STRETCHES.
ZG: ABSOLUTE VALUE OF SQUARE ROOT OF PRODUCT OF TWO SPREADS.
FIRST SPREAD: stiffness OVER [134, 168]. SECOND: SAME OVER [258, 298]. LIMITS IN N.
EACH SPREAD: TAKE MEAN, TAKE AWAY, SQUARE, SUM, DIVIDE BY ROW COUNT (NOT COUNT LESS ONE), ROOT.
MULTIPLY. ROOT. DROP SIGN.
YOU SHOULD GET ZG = 0.083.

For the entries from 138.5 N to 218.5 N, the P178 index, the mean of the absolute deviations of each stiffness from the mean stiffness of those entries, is 0.32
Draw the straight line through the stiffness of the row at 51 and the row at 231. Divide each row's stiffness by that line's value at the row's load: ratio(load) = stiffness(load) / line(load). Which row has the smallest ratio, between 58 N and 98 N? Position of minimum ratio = 61 N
